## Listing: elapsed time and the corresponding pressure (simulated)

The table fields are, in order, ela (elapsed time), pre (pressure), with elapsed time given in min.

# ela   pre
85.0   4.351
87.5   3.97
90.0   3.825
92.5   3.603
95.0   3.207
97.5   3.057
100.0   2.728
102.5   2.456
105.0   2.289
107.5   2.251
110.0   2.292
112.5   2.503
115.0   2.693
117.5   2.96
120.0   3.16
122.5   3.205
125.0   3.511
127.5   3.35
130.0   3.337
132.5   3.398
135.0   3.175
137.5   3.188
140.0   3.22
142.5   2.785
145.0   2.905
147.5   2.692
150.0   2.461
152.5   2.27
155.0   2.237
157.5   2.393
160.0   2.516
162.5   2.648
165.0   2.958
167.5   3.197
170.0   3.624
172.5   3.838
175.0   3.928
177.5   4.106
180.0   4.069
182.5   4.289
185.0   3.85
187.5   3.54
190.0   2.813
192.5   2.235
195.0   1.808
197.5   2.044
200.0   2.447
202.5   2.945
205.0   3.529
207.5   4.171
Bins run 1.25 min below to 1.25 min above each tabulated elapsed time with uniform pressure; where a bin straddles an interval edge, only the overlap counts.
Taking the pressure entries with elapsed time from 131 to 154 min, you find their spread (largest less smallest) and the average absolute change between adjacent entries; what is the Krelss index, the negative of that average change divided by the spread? -0.162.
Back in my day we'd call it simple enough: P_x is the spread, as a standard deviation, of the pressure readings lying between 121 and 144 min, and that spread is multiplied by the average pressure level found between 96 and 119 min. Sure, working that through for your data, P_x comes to 0.5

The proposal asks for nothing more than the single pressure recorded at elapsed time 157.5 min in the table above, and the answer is 2.393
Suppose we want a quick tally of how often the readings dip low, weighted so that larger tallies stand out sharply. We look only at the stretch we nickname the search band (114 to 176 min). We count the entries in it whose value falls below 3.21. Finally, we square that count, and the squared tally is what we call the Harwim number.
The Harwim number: 289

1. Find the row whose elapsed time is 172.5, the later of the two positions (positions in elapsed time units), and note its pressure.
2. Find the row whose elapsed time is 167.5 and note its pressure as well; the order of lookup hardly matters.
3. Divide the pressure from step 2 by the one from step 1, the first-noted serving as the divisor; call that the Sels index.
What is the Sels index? 0.83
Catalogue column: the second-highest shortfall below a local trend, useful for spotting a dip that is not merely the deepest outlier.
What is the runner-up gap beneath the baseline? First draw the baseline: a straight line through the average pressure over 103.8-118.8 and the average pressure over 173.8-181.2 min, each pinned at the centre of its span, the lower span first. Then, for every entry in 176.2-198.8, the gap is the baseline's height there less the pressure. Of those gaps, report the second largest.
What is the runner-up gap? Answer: 2.5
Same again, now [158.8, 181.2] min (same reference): 1.0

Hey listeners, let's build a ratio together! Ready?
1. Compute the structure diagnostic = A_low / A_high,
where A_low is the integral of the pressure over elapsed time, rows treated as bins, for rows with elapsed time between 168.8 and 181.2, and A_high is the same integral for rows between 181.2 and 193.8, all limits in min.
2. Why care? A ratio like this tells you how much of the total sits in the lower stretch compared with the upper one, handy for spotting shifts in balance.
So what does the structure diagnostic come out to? 1.2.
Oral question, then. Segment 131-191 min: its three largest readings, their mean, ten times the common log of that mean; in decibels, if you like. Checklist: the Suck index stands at 6.19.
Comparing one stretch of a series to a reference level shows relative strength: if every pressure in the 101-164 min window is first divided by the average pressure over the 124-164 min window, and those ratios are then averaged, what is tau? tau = 0.97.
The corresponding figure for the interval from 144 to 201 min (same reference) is 1.04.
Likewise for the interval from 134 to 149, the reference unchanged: 1.04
